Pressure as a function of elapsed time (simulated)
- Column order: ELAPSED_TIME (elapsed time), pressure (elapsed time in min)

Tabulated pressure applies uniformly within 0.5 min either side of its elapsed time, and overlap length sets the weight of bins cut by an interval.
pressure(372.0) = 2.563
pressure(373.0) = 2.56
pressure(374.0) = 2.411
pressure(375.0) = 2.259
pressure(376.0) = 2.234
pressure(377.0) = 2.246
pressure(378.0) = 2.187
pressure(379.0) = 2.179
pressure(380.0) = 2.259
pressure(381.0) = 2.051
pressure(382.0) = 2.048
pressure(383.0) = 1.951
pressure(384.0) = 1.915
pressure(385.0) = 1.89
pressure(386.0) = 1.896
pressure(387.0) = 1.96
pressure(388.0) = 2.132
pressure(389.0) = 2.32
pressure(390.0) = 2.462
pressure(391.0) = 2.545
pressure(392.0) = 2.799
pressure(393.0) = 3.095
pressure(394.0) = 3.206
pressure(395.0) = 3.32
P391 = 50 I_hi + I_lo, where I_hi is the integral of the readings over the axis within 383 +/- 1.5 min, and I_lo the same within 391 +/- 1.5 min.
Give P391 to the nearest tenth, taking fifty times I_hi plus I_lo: 303.5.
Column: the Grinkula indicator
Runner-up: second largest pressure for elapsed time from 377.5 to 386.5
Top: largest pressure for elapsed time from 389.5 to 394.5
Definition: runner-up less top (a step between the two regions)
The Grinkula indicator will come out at -1.02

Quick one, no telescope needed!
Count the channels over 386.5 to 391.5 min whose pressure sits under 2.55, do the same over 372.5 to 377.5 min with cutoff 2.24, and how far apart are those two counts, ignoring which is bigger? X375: 4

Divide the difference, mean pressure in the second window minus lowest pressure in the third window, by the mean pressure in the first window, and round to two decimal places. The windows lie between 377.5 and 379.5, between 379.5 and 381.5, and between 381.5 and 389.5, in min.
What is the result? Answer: 0.12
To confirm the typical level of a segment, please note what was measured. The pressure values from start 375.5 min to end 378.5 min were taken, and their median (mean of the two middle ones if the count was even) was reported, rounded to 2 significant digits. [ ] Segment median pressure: 2.2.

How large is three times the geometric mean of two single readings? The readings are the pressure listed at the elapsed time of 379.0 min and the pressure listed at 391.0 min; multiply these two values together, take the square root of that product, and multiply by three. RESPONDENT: 7.1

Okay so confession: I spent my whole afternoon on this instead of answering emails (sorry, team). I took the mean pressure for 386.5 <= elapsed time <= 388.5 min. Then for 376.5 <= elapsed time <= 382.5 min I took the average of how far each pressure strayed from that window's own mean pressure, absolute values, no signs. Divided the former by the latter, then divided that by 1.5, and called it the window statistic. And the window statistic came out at 18.2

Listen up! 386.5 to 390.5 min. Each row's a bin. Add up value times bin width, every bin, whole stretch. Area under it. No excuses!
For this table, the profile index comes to 8.9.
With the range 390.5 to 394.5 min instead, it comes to 11.6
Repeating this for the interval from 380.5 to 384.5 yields 8.0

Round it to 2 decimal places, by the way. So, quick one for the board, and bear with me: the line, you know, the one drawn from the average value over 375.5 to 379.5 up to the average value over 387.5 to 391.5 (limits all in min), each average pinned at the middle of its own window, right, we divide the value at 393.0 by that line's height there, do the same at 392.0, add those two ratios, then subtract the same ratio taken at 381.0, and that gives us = 1.54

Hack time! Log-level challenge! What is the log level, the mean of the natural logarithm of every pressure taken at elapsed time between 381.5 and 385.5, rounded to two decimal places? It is 0.67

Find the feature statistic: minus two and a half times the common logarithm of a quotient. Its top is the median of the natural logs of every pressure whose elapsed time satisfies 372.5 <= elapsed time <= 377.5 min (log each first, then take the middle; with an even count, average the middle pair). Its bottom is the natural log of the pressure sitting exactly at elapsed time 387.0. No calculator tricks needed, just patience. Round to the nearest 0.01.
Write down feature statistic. -0.21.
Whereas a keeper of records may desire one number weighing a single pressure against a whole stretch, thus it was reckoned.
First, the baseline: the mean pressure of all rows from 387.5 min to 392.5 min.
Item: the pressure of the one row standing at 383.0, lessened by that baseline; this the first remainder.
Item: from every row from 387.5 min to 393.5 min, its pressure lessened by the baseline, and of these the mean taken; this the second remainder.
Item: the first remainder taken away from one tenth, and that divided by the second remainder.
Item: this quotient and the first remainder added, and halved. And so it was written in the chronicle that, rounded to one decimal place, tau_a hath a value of 2.6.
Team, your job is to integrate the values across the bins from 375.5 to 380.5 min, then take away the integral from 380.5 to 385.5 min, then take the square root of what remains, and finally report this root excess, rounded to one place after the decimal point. 1.1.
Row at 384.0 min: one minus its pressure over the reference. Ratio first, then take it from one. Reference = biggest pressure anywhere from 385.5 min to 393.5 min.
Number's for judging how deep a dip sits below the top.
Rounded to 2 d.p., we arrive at 0.38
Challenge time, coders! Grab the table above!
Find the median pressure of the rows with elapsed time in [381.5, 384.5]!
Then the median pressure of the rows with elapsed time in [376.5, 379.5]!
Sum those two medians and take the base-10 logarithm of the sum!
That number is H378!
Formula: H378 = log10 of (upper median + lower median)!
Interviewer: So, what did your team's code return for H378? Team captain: 0.62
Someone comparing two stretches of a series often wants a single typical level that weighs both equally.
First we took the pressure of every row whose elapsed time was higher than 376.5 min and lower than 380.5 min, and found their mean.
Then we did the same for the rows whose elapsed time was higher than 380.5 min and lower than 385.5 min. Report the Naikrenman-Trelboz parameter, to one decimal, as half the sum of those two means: 2.1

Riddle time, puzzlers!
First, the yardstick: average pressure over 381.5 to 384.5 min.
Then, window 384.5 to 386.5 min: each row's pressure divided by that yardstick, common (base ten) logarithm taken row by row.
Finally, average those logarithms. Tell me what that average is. -0.02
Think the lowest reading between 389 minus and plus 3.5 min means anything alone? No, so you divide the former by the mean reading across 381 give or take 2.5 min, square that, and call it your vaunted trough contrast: 0.82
